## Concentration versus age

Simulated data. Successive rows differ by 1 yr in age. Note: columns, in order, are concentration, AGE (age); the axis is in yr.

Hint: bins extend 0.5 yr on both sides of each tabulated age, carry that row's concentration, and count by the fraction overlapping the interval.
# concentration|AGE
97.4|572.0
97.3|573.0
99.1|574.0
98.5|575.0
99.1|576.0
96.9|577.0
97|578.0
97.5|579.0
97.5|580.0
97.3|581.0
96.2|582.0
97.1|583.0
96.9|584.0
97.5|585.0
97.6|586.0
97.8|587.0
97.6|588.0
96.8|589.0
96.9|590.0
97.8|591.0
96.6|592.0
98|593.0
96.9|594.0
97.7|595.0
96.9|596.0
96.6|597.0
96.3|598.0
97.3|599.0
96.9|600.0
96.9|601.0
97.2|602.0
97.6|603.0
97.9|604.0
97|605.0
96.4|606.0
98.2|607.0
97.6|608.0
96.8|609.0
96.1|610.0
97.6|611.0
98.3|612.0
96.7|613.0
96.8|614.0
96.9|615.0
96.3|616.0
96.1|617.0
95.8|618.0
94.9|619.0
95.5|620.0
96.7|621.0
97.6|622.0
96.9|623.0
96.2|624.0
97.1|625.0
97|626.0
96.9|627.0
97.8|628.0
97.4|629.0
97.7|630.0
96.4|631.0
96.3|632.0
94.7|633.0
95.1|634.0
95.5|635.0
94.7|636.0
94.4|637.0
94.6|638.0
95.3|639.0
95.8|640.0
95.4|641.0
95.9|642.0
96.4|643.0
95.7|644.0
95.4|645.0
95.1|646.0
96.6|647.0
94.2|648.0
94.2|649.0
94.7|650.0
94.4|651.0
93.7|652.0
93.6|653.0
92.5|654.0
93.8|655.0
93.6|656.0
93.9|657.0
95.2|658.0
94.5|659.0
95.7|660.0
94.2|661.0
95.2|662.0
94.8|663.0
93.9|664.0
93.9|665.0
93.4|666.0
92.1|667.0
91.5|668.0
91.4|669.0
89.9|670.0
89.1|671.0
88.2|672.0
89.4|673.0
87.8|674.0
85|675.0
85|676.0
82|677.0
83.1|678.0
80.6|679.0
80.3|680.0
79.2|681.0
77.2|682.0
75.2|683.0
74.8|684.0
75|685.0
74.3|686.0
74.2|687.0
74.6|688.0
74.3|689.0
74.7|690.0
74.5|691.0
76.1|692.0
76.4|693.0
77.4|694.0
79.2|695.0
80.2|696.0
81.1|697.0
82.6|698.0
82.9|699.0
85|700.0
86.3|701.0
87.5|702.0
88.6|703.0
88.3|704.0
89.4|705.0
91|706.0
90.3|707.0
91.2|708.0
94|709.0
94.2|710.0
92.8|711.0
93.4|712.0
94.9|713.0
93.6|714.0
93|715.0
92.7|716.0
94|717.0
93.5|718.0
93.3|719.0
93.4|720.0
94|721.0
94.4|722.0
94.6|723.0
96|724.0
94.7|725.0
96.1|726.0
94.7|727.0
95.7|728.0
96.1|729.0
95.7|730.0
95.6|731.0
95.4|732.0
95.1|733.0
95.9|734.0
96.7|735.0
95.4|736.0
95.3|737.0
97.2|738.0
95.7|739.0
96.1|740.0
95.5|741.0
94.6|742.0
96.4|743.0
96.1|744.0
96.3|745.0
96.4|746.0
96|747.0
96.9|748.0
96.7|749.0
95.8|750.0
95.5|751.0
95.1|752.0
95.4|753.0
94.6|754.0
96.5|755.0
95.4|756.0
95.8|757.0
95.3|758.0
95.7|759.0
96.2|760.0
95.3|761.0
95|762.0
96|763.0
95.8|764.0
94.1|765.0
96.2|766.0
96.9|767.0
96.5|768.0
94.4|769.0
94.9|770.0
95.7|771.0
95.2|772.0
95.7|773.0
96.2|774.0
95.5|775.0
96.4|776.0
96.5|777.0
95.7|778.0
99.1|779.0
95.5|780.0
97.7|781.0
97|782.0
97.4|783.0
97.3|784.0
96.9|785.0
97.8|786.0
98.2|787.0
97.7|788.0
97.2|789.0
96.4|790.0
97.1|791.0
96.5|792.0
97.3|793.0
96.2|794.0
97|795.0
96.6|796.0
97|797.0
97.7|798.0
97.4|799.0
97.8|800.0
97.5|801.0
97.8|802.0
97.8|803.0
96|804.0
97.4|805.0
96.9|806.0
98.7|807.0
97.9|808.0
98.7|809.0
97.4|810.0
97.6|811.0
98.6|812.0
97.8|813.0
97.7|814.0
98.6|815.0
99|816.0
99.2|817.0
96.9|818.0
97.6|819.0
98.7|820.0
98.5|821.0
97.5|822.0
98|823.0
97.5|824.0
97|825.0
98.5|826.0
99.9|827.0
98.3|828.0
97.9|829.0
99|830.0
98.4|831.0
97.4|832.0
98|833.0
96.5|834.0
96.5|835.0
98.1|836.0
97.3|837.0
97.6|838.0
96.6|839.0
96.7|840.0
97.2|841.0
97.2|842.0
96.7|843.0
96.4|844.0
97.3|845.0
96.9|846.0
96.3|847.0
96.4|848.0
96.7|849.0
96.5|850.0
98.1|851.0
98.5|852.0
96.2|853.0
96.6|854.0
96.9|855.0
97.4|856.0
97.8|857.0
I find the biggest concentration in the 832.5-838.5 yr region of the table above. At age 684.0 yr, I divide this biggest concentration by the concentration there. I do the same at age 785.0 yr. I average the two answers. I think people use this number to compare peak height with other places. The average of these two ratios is 1.16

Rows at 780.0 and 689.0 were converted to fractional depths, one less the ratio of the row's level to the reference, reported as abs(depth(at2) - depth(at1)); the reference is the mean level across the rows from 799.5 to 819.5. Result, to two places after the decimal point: 0.22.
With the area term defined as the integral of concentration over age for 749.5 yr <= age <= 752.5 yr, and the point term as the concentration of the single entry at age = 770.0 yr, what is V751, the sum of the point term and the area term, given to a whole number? 381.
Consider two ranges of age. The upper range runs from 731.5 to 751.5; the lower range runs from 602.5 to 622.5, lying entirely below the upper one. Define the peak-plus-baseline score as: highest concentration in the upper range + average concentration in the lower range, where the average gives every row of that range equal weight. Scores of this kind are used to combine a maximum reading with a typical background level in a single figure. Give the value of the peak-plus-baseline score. 194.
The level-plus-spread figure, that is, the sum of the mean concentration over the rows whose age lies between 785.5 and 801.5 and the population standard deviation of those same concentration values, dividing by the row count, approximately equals 97.8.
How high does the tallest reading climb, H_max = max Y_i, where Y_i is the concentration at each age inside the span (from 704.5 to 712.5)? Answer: 94.2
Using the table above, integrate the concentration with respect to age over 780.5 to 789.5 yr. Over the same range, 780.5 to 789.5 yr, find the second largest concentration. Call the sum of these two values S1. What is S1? 975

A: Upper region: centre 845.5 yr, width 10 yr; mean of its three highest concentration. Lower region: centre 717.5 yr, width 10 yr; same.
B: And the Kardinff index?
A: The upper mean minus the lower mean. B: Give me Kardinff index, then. 2.8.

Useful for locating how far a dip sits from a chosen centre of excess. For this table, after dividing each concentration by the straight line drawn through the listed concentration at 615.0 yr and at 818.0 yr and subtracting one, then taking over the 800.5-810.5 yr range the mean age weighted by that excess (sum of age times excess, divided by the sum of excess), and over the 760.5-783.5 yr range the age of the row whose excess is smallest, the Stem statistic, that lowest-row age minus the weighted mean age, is -41.5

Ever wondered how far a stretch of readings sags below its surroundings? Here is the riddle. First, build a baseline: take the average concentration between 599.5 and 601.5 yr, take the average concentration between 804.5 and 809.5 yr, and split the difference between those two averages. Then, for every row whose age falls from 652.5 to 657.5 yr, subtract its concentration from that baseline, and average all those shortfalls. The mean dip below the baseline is 4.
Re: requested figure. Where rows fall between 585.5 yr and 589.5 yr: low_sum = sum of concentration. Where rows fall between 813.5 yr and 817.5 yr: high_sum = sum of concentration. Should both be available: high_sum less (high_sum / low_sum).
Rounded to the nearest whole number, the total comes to 393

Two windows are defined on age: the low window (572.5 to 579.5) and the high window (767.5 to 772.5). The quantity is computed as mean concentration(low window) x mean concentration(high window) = 9335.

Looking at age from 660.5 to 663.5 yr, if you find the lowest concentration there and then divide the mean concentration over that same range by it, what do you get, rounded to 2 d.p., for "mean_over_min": 1.01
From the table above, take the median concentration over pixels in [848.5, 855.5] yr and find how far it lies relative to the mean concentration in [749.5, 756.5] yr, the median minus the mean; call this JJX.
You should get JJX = 1.2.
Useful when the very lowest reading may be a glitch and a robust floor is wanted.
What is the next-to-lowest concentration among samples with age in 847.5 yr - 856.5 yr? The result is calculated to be 96.4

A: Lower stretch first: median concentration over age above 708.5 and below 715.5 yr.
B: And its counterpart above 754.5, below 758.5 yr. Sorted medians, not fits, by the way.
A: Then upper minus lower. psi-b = 2.0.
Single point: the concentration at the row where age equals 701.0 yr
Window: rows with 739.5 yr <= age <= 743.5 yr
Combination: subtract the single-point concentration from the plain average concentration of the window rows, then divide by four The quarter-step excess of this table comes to 2.3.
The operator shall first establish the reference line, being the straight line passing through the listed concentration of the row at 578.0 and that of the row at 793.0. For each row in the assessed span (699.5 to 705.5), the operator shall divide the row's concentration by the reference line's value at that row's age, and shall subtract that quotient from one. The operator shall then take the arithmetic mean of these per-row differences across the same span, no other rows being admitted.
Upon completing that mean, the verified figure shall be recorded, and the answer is 0.10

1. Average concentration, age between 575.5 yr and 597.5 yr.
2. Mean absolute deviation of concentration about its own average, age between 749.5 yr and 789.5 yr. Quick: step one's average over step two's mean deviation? 112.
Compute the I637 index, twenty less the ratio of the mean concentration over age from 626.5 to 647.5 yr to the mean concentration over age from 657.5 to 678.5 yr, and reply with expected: 18.9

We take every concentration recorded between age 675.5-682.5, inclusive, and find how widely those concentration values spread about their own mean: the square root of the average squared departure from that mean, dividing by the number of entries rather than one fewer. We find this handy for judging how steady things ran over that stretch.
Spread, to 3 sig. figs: 2.38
